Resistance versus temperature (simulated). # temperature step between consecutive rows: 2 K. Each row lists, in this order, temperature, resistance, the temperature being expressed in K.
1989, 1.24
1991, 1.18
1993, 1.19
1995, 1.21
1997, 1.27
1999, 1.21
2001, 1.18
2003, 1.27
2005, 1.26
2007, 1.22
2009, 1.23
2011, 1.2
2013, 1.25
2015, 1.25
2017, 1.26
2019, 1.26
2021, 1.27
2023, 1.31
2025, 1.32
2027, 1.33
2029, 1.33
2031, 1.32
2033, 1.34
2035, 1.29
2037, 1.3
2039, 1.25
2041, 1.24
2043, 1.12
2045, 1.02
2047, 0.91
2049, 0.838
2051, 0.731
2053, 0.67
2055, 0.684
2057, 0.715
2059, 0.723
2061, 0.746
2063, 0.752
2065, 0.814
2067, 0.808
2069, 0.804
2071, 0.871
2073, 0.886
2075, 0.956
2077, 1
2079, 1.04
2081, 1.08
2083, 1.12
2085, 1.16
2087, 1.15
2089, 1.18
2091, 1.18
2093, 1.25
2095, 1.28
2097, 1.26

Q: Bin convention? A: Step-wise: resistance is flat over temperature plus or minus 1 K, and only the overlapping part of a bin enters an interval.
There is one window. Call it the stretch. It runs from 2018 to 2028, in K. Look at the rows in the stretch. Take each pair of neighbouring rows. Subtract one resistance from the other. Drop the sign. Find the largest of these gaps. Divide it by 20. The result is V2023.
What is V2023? 0.0020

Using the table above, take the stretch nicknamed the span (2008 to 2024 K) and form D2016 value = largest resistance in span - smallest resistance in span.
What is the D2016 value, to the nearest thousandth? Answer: 0.110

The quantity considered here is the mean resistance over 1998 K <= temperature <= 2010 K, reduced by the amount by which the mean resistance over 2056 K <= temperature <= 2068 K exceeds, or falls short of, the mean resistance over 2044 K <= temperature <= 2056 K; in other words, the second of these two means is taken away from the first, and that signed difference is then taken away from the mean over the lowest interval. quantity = 1.3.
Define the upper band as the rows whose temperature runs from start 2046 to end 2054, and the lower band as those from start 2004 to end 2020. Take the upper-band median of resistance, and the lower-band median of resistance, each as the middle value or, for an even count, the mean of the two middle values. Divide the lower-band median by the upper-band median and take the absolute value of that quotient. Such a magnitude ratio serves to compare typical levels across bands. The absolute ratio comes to 1.6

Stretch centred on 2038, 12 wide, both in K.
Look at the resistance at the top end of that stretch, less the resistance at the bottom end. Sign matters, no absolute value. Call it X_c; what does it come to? -0.22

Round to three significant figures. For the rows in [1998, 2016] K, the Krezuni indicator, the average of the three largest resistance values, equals 1.26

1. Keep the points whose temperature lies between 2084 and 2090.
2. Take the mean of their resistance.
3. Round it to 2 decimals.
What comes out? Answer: 1.16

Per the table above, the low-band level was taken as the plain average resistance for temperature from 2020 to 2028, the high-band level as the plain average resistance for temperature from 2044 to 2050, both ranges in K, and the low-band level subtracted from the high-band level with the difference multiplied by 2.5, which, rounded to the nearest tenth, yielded -1.0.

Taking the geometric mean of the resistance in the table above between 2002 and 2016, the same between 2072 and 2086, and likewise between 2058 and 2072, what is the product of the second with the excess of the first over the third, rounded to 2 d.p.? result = 0.47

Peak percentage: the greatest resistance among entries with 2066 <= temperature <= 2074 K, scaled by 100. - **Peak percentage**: 89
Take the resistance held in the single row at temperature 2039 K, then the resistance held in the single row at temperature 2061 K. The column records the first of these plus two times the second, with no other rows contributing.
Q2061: 2.7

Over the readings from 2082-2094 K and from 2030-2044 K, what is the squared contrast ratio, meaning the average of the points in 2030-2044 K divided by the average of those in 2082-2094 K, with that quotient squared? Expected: 1.16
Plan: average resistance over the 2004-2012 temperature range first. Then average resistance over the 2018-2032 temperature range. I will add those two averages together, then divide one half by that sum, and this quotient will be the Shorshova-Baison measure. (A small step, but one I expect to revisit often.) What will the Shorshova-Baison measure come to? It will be 0.197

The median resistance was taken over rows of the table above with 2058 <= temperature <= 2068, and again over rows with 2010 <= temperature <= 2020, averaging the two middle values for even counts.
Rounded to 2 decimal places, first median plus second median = 2.00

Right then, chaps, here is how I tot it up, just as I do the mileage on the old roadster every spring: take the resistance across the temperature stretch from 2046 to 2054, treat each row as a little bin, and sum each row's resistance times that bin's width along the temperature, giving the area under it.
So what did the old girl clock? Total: 6.3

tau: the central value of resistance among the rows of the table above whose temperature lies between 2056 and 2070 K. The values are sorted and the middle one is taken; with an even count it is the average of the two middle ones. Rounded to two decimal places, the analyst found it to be 0.75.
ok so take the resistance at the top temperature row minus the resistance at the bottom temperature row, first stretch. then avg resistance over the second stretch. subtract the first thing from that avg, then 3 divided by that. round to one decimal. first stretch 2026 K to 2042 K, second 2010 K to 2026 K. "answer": 2.2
